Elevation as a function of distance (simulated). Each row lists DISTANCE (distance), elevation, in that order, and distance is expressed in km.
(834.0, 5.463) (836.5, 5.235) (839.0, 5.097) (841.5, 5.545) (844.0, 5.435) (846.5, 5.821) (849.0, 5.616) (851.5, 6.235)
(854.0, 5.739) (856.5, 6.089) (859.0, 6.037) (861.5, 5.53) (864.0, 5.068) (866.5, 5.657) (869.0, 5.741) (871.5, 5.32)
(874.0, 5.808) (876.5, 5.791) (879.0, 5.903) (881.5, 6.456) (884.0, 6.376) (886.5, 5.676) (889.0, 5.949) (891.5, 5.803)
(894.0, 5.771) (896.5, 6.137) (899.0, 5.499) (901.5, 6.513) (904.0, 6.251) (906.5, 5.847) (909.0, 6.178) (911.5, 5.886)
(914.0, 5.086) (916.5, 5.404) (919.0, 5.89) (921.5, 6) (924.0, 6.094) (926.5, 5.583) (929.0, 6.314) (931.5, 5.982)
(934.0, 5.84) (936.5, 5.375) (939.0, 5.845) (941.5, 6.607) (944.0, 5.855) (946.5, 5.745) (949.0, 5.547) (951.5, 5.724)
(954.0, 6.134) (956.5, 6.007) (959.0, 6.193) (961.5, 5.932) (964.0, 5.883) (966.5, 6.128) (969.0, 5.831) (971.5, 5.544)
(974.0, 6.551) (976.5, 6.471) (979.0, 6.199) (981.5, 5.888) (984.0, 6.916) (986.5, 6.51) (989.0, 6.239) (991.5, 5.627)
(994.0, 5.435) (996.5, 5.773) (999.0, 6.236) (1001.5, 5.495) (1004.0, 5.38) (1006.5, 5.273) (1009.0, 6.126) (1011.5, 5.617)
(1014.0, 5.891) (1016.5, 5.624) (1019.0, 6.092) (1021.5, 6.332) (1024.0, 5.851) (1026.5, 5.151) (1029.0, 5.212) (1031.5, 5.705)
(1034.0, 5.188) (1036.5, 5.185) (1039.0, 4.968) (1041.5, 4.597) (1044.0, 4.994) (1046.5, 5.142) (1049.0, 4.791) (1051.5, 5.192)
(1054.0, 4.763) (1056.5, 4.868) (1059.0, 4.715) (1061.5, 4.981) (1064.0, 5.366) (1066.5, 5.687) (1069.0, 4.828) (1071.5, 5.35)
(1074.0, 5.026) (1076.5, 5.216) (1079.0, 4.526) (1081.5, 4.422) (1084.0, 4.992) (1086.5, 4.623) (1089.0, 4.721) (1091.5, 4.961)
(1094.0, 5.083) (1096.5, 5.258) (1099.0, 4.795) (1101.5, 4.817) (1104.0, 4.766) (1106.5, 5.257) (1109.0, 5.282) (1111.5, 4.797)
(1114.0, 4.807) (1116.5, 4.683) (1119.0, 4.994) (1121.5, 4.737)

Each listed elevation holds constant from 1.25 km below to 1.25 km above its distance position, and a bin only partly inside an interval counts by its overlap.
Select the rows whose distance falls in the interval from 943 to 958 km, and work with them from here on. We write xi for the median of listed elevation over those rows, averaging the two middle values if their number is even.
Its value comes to 5.80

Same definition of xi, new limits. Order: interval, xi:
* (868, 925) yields 5.89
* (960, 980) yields 6.03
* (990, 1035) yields 5.63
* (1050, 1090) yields 4.92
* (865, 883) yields 5.79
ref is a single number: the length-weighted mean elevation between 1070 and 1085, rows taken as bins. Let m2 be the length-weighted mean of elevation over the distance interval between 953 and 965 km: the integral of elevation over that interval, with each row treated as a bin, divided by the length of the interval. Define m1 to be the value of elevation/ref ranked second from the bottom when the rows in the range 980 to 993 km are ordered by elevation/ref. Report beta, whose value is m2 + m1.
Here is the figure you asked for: 7.2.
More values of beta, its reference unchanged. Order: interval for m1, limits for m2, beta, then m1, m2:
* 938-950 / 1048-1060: 6.0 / 1.17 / 4.9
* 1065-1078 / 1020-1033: 6.7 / 1.02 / 5.6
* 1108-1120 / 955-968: 7.0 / 0.98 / 6.0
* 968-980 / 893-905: 7.2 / 1.19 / 6.0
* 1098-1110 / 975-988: 7.4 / 0.97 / 6.4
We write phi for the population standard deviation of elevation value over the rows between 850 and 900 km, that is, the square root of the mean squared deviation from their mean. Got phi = 0.331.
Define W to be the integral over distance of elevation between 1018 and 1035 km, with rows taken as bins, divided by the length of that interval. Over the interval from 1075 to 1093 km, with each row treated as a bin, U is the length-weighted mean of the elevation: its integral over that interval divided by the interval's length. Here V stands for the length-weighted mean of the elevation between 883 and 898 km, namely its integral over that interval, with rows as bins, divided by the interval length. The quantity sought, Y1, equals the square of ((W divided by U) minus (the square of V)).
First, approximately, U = 4.8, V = 5.94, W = 5.6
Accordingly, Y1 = 1161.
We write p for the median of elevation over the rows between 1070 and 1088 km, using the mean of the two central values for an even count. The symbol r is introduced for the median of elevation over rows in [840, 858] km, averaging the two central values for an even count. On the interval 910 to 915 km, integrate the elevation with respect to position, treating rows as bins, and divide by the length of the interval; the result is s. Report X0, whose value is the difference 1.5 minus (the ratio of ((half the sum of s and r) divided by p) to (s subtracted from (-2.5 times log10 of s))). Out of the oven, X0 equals 1.653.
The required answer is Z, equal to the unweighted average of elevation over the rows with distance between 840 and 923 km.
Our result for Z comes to 5.8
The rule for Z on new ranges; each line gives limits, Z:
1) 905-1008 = 5.9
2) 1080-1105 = 4.8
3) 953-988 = 6.2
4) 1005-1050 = 5.4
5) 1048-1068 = 5.0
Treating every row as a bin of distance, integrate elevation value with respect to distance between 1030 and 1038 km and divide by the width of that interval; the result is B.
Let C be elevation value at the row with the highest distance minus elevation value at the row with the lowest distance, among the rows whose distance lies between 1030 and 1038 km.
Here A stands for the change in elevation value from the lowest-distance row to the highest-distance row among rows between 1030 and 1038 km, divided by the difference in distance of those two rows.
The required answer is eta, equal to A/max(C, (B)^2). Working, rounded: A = -0.10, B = 5.3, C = -0.5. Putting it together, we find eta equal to -0.0036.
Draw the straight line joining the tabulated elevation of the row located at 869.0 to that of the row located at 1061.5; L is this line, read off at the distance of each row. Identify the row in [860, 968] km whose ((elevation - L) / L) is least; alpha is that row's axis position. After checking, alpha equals 864.0 km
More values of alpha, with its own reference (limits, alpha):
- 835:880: 839.0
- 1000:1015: 1006.5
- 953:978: 971.5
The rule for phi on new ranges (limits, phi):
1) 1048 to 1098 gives 0.306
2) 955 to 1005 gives 0.403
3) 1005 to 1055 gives 0.479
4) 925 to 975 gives 0.315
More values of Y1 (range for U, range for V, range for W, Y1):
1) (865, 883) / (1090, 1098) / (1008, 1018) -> 615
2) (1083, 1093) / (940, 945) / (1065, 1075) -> 1424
